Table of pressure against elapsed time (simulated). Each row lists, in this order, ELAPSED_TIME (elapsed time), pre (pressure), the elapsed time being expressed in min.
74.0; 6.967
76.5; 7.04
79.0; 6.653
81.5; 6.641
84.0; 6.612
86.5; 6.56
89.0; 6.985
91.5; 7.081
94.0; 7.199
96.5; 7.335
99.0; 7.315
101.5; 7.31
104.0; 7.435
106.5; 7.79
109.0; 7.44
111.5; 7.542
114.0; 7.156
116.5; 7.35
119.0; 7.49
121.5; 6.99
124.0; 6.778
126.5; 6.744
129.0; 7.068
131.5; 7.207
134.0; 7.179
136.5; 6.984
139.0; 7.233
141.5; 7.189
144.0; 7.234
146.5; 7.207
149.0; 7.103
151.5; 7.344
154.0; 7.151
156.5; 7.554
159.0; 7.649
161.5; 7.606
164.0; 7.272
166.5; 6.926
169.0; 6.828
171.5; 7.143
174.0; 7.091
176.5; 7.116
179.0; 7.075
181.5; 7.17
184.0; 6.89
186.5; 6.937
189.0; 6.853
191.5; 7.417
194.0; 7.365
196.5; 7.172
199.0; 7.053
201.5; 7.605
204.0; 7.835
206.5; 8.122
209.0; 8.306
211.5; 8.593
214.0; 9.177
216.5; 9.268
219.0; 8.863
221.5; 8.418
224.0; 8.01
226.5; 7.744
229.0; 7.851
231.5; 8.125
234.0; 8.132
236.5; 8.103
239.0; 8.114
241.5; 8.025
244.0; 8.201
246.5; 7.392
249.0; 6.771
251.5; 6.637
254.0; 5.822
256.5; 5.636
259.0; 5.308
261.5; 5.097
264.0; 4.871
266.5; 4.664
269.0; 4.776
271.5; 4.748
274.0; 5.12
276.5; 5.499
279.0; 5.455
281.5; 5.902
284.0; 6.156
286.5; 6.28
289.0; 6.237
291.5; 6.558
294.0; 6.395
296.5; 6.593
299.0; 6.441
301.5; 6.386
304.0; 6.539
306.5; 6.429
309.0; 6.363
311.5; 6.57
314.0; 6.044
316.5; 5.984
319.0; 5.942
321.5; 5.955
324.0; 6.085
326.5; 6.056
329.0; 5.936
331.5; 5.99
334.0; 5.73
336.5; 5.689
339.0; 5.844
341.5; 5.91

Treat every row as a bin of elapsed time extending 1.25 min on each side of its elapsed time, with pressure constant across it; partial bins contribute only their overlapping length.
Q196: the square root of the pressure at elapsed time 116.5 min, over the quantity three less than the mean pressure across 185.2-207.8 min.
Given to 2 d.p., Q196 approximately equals 0.62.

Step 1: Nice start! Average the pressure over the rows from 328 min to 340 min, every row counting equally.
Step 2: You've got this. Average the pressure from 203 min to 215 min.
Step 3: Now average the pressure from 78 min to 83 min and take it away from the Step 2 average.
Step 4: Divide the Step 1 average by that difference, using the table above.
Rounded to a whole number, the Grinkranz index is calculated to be 3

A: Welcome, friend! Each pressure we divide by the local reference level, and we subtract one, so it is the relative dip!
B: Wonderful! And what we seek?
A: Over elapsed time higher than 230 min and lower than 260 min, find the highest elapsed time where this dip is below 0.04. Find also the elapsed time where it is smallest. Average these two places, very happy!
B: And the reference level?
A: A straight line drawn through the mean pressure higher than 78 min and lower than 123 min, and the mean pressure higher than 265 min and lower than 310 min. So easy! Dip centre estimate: 259.0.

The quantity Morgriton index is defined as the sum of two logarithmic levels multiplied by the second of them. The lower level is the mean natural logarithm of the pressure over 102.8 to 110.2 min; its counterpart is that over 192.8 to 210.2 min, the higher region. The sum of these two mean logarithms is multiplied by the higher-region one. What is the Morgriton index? 8.2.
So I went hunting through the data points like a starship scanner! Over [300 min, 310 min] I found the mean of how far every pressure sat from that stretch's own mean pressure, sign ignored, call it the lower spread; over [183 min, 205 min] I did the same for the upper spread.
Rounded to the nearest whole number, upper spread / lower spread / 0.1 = 52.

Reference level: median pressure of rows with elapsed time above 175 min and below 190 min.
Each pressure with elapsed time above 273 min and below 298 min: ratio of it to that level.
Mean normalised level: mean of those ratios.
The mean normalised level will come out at 0.86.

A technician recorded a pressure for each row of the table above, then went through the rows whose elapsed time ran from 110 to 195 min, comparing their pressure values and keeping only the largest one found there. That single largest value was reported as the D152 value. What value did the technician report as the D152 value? 7.649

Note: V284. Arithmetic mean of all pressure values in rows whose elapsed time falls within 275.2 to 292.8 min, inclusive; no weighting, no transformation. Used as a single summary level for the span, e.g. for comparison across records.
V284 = 6.0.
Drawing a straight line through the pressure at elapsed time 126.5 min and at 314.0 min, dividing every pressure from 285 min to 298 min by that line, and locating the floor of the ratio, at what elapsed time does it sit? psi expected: 289.0 min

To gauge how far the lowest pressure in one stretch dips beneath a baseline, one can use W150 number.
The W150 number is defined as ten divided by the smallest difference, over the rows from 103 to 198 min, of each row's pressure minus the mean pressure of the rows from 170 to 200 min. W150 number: -28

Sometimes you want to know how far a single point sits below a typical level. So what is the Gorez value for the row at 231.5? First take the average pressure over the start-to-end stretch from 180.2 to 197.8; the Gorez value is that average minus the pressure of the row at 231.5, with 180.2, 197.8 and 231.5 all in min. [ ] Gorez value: -1.0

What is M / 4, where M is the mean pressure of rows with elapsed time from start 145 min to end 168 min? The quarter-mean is 1.83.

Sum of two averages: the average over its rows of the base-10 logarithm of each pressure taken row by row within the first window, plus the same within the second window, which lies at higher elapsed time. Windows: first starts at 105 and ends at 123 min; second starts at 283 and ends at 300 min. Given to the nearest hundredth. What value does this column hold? 1.67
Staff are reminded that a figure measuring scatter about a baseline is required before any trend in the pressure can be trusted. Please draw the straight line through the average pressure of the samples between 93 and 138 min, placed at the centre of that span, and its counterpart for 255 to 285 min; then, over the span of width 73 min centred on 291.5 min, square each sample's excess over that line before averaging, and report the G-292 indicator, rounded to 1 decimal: 1.4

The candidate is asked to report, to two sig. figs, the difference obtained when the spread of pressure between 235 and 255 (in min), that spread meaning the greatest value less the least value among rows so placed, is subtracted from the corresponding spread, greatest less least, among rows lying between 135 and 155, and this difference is -2.0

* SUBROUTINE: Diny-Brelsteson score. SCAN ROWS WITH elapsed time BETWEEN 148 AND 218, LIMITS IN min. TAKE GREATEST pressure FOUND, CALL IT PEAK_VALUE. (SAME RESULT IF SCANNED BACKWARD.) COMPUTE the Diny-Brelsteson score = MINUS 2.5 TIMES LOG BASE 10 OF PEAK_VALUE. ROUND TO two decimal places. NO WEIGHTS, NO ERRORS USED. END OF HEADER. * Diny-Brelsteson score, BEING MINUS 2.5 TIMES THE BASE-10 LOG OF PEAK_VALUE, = -2.42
